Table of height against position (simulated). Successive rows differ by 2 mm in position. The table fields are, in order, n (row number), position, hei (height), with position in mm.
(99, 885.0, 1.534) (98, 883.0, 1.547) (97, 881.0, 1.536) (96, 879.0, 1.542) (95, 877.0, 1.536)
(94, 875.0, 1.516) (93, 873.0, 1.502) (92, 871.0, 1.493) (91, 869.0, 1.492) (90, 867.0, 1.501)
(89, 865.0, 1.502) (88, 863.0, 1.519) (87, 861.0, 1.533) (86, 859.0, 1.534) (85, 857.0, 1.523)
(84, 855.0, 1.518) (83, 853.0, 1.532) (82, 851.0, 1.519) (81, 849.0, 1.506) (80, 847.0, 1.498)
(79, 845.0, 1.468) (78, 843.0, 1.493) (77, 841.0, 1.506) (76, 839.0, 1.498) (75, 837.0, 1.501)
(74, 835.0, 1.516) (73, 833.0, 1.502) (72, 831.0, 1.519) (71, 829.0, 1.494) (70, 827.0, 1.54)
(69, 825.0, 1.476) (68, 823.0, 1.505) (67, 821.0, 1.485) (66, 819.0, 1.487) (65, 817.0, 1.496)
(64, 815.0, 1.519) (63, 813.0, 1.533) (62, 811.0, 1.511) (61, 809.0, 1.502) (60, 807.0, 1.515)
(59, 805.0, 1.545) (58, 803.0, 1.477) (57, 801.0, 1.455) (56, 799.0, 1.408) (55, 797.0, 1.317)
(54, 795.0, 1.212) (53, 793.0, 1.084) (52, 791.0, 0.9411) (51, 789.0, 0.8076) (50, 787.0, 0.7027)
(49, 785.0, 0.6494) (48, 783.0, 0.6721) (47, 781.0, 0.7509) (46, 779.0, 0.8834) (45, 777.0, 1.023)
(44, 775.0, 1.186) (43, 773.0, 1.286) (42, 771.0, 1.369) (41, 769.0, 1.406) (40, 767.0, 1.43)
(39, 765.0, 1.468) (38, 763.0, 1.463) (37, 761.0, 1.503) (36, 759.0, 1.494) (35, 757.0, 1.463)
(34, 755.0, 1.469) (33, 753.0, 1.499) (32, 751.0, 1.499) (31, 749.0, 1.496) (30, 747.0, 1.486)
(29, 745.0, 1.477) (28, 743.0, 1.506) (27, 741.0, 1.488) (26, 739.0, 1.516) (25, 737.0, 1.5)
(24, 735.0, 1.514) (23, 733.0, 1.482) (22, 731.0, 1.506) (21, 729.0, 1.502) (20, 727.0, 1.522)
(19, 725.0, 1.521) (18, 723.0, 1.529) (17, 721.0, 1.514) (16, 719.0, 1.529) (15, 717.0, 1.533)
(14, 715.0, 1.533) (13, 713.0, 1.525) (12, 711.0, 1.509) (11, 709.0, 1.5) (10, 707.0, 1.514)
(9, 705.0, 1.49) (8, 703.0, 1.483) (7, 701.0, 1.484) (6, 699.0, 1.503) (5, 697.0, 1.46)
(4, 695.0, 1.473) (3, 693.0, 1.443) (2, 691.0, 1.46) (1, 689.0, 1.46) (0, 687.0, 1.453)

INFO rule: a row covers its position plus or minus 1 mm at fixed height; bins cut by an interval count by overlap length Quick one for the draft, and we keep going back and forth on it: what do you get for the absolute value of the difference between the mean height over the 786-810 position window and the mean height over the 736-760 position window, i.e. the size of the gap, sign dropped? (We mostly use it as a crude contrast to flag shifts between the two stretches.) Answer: 0.24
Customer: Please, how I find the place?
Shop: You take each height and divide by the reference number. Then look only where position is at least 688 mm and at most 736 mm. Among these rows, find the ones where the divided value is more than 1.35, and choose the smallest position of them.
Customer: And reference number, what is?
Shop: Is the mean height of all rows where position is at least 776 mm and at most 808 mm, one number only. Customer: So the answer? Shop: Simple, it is 695.0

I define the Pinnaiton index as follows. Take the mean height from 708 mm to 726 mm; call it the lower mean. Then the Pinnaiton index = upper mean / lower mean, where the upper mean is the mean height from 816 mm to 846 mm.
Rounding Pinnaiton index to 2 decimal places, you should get 0.99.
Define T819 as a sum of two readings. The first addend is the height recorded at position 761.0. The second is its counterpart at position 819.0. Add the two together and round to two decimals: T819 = 2.99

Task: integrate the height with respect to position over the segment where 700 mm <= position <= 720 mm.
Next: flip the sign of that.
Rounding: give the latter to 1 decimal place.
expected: -30.2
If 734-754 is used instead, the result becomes -30.0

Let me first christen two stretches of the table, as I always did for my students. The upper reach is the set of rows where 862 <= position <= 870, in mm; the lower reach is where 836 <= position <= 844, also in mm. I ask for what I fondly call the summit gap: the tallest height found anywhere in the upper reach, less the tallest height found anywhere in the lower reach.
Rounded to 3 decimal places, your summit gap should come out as 0.013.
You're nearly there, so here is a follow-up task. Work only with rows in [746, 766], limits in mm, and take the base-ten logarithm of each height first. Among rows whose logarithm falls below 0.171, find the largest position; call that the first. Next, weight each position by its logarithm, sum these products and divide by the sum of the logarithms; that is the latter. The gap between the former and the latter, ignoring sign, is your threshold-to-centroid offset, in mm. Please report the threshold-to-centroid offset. 9.1 mm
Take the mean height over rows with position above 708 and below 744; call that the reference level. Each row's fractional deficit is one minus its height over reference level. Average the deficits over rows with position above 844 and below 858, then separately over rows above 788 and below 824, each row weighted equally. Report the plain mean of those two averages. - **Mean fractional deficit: 0.05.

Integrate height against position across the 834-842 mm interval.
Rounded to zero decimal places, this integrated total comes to 12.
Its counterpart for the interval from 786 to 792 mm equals 5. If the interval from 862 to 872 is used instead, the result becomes 15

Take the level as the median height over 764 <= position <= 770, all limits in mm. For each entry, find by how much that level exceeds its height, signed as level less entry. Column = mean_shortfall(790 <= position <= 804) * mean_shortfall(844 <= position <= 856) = -0.012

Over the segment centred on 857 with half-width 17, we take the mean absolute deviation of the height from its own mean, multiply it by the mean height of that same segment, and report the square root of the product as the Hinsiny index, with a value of 0.1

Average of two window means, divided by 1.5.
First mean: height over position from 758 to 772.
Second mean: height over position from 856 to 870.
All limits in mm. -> 0.99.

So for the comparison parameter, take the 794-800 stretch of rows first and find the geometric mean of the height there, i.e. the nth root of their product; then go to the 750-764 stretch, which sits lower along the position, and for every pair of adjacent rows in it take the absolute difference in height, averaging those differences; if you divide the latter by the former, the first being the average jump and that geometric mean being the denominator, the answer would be 0.015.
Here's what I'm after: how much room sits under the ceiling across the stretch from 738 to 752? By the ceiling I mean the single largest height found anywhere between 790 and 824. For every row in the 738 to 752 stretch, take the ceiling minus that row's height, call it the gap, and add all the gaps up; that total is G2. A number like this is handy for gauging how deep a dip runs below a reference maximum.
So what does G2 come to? 0.35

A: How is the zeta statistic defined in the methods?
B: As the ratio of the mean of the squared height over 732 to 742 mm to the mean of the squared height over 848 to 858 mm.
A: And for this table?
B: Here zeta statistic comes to 1.0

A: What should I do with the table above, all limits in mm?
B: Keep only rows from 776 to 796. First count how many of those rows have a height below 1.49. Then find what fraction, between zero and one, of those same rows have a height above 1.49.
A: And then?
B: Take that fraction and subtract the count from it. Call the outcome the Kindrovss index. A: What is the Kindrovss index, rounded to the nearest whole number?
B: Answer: -10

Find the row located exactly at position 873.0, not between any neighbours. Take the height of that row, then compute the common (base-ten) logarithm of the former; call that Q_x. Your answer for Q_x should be 0.177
